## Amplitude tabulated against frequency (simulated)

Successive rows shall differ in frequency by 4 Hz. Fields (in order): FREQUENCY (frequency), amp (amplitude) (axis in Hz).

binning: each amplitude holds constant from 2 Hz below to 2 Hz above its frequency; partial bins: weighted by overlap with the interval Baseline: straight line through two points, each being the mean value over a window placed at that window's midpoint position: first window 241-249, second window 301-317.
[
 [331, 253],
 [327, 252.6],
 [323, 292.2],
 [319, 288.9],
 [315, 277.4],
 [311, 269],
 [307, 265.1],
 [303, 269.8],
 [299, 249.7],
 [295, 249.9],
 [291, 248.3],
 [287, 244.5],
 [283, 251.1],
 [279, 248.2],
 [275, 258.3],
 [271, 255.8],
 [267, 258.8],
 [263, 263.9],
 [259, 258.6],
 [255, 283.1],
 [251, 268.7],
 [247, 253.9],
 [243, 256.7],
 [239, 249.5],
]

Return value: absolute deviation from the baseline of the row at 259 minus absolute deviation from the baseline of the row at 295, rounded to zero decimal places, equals -17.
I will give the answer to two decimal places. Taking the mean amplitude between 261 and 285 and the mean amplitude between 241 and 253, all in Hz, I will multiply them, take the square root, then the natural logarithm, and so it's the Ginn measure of 5.55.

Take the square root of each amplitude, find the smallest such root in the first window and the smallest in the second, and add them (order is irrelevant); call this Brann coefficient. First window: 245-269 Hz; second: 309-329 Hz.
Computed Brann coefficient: 31.8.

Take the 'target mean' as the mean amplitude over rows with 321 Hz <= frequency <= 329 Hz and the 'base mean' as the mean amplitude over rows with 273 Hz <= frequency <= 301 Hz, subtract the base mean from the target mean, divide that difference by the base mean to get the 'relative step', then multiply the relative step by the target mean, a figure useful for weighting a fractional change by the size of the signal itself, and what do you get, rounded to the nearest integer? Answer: 24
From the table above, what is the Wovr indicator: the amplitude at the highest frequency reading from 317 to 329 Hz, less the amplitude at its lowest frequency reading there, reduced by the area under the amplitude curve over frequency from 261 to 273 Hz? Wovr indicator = -3150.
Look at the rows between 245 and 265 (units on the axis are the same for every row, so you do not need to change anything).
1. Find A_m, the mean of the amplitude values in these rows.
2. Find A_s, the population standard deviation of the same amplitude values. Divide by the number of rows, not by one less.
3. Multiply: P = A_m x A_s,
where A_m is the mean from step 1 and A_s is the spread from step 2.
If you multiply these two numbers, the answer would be 2669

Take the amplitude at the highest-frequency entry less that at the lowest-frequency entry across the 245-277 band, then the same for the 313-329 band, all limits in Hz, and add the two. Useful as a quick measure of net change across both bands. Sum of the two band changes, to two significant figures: -20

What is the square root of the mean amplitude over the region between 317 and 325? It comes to 17.0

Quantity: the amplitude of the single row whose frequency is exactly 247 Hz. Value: 253.9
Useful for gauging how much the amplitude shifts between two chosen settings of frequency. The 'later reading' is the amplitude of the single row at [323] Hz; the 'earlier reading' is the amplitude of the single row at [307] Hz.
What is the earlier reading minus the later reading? -27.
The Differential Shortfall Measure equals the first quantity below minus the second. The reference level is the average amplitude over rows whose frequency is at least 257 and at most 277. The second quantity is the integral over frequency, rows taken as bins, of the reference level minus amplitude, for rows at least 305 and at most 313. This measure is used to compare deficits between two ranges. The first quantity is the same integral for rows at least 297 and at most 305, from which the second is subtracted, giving 58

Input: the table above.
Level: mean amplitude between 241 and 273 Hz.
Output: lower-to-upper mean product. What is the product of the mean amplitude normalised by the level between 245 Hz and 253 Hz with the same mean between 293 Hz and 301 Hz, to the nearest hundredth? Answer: 0.95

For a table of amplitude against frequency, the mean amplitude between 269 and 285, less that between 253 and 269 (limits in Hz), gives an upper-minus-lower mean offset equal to -13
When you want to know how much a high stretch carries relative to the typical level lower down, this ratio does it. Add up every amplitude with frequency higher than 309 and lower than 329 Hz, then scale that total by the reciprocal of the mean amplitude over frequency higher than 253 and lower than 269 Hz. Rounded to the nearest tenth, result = 5.2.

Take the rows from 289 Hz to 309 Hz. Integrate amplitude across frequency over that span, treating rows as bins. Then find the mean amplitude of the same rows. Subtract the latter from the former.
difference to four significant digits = 4875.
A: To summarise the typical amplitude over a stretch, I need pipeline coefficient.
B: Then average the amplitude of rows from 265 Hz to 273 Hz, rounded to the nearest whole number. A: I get 257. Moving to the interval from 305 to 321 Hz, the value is 275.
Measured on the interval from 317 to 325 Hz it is 291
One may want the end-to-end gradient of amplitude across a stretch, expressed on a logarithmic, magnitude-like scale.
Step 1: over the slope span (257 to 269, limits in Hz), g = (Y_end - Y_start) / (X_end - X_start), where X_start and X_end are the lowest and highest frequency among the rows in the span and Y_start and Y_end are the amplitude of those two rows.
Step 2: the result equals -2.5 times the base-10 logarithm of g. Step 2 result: 4.0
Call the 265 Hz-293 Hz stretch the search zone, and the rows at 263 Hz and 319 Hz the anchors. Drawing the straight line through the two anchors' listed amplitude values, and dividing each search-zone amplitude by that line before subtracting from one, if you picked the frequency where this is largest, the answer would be 287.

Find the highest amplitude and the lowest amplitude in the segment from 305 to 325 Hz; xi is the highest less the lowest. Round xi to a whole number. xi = 27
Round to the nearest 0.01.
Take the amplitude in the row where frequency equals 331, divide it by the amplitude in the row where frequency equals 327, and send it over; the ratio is 1.00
